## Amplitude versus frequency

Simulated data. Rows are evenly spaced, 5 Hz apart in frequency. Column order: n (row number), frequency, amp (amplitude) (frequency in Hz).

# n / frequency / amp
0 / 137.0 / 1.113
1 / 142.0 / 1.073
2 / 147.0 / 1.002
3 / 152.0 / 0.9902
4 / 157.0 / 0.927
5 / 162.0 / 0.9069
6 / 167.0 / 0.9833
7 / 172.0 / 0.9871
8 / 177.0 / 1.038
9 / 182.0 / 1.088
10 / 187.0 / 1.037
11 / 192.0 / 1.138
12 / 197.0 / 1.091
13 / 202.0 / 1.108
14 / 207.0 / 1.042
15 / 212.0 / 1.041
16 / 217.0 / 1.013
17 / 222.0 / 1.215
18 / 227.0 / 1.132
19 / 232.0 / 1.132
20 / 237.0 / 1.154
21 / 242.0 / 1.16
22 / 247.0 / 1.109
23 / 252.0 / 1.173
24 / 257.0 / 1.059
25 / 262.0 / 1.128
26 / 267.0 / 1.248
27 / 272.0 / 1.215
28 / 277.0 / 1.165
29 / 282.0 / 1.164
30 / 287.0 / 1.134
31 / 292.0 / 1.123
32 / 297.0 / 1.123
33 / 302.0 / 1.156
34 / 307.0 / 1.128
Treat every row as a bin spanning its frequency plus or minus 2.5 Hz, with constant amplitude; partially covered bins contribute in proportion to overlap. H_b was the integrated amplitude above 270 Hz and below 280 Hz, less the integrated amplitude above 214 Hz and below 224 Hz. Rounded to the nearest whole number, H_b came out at 1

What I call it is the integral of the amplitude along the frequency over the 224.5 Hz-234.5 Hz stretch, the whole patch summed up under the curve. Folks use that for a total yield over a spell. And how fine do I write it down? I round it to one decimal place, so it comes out 11.3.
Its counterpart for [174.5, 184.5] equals 10.6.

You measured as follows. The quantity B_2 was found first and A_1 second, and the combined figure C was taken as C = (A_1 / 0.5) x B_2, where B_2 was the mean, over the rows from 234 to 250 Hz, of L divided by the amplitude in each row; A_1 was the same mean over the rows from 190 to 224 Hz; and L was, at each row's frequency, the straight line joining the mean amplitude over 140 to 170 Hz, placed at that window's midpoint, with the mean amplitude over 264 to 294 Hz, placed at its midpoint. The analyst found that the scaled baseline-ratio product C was 1.91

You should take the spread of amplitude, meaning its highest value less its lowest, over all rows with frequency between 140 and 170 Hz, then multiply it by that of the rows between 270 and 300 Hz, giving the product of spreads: 0.015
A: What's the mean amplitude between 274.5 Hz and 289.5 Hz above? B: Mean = 1.15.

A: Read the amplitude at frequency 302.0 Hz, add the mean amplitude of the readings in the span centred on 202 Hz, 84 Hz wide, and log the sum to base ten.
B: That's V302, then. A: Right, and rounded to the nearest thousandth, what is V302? 0.348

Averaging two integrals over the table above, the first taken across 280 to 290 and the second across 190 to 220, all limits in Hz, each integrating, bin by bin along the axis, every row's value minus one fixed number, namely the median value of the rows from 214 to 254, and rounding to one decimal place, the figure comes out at -1.0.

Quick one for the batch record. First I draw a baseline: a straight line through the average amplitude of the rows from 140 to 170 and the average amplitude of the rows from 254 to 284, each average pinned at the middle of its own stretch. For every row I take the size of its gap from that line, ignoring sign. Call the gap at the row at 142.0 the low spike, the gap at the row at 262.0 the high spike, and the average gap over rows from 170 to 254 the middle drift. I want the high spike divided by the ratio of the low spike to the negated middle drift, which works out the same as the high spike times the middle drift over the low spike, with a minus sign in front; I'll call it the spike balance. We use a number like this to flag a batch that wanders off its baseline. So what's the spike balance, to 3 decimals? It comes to -0.009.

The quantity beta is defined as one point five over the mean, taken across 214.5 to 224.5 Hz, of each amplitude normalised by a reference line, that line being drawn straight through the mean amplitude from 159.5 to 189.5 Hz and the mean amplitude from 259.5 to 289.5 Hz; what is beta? 1.46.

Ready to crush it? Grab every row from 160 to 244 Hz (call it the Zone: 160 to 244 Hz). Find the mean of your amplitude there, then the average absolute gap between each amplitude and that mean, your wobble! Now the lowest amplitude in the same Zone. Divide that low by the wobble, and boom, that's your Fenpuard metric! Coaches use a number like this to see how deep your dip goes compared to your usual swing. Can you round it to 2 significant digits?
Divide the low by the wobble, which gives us 14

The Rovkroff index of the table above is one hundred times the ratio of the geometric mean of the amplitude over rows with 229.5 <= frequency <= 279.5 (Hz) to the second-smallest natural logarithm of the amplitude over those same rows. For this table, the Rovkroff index 1115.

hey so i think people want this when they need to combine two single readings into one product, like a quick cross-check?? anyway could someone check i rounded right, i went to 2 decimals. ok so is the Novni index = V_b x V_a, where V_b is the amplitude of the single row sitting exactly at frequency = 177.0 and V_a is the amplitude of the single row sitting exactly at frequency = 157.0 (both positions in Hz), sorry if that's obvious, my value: 0.96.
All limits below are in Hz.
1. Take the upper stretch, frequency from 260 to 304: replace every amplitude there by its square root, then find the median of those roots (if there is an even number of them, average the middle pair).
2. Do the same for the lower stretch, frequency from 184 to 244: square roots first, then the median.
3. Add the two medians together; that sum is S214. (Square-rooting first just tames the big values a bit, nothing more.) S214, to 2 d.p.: 2.13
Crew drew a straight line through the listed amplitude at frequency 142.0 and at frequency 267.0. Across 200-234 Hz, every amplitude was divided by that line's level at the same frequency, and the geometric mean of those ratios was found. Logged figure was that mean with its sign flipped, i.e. -0.930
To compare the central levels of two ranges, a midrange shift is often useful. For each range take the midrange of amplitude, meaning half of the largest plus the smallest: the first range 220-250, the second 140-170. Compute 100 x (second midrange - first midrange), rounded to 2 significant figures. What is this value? -17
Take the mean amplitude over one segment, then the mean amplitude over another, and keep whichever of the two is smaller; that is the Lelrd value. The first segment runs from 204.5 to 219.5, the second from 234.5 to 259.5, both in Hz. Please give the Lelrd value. 1.03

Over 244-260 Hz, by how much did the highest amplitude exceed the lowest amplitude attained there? 0.11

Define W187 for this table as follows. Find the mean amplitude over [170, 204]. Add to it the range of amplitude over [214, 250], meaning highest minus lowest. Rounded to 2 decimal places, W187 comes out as 1.27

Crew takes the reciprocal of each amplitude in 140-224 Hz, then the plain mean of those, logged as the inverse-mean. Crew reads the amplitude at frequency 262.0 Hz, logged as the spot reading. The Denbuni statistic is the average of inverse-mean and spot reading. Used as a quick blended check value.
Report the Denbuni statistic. 1.05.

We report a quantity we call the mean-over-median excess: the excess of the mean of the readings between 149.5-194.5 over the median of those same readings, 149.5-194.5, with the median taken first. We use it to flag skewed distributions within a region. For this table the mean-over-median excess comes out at 0.020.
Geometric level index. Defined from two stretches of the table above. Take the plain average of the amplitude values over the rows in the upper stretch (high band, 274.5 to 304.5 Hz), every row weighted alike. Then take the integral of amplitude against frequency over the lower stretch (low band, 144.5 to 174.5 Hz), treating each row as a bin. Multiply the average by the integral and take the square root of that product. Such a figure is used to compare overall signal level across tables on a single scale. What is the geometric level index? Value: 5.76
